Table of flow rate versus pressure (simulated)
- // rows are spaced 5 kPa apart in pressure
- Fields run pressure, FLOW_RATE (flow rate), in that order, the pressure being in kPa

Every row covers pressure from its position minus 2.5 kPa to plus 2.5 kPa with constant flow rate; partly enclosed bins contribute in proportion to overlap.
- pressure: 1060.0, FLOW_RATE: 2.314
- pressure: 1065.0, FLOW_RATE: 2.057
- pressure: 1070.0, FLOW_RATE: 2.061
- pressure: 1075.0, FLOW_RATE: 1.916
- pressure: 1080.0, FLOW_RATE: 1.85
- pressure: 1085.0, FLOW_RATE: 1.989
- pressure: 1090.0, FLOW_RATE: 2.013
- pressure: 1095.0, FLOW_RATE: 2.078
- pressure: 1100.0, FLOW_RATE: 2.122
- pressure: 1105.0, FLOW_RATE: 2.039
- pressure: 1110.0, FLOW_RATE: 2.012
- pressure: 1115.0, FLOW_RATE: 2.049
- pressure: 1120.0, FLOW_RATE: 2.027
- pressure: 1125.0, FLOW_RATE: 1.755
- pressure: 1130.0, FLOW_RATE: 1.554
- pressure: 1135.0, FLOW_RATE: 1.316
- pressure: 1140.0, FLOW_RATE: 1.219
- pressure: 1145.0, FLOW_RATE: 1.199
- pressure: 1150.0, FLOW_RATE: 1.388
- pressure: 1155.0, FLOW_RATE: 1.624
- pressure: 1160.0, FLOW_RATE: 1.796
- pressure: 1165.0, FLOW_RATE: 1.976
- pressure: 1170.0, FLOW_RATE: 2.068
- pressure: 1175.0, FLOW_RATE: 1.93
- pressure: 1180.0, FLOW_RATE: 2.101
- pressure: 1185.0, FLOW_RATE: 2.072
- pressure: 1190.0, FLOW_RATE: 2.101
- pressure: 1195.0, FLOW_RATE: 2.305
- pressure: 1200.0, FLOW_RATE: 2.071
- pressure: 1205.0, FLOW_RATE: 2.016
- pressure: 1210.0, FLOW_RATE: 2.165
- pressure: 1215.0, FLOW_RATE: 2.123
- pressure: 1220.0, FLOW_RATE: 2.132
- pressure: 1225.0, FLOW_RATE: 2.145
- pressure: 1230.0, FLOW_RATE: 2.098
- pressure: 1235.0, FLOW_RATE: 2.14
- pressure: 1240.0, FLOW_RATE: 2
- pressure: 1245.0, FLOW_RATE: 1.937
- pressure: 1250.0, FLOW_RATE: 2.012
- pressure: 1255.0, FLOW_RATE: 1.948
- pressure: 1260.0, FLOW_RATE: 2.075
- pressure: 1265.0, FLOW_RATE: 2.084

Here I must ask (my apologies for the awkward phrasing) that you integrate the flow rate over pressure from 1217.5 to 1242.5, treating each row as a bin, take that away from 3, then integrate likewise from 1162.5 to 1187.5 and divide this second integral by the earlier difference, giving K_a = -1.0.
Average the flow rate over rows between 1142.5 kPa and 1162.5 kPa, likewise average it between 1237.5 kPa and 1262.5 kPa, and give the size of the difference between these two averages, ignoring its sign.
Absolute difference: 0.5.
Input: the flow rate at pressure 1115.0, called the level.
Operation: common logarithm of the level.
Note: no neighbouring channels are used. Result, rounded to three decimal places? 0.312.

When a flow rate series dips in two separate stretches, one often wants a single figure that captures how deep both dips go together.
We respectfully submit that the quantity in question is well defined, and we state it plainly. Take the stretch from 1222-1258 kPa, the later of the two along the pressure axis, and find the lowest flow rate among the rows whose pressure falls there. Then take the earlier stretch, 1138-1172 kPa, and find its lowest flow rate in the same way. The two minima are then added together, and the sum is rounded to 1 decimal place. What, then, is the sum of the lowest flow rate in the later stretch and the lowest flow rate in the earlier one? 3.1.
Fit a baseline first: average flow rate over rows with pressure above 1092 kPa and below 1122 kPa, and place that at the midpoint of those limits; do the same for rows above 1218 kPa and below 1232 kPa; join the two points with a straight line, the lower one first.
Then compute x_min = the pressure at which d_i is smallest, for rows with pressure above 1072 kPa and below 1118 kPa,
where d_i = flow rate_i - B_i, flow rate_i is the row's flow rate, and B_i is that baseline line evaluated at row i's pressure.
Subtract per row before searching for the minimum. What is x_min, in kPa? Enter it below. 1080.0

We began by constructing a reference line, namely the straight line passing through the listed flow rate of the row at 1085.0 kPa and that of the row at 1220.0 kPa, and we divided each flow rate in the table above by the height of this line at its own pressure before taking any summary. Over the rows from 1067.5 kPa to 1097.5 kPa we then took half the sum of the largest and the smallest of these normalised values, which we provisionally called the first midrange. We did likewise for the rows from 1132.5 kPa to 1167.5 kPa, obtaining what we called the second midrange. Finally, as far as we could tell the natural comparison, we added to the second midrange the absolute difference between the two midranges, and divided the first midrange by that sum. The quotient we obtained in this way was 1.00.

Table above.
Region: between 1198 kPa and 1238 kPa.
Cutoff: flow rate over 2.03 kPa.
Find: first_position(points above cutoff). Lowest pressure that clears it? 1200.0 kPa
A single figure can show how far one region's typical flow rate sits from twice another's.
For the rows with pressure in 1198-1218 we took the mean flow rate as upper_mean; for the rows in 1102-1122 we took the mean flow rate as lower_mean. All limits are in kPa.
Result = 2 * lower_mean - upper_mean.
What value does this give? 1.97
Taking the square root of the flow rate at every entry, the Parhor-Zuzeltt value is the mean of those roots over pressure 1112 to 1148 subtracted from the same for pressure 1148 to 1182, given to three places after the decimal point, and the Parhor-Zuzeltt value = 0.100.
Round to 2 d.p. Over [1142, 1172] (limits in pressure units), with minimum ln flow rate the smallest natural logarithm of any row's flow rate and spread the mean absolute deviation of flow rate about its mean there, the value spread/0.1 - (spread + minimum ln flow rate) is 2.26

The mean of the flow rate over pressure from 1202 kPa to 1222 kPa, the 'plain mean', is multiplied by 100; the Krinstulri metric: 211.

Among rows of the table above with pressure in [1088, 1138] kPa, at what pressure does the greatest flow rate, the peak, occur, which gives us 1100.0 kPa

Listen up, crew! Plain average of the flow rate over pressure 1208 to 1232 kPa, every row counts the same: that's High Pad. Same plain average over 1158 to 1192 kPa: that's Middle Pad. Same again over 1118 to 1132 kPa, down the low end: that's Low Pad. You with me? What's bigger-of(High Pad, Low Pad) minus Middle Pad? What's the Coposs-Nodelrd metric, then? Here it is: 0.1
